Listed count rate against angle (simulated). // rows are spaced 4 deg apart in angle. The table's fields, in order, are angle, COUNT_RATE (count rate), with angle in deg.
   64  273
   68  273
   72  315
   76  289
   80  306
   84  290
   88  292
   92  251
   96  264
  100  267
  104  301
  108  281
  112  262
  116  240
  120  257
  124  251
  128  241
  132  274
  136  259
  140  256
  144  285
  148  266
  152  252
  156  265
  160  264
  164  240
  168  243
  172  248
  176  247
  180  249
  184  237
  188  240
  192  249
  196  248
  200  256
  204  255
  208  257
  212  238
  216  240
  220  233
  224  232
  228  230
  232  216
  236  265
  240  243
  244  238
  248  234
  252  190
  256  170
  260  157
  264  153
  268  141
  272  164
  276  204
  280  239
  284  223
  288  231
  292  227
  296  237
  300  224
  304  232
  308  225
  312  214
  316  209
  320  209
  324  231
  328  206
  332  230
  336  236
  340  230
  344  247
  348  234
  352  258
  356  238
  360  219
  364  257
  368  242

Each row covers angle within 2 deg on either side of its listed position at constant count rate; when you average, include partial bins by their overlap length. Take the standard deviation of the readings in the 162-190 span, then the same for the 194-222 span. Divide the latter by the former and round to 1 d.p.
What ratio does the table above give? 2.1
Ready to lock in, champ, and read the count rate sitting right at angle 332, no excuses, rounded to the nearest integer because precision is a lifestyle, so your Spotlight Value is 230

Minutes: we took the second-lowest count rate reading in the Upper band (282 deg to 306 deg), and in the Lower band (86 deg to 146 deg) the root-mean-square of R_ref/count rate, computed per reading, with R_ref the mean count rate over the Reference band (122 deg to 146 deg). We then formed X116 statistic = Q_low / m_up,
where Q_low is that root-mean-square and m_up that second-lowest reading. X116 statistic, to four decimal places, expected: 0.0044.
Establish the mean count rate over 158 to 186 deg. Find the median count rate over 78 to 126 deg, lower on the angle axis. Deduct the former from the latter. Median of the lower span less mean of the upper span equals 19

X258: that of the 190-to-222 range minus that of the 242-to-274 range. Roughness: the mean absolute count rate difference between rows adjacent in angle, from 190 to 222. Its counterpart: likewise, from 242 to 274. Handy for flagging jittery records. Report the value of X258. -11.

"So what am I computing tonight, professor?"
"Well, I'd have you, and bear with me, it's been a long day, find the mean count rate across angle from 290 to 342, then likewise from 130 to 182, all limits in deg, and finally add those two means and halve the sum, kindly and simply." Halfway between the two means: 241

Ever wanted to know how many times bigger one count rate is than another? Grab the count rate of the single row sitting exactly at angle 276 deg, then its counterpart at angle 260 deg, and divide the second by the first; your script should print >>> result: 0.77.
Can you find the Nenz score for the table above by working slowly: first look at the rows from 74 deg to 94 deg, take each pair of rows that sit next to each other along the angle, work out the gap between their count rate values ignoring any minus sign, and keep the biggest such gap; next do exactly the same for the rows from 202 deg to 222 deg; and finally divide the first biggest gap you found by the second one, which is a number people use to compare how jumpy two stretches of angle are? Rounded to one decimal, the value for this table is 2.2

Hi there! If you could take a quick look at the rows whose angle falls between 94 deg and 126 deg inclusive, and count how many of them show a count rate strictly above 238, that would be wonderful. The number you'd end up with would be 8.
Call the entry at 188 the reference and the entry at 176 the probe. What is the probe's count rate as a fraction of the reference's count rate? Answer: 1.03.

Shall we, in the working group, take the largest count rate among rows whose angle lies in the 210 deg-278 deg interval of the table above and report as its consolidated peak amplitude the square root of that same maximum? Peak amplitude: 16.3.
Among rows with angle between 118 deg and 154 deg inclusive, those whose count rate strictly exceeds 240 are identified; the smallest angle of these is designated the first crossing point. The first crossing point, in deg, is 120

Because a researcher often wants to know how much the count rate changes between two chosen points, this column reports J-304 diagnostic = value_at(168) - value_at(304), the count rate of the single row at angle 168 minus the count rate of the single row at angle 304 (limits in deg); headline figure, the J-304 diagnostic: 11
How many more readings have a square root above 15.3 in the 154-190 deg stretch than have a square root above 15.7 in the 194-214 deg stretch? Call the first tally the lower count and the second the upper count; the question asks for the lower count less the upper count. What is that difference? 5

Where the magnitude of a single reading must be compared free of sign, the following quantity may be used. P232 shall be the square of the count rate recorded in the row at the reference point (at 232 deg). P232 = 46656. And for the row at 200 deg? 65536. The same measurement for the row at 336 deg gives 55696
